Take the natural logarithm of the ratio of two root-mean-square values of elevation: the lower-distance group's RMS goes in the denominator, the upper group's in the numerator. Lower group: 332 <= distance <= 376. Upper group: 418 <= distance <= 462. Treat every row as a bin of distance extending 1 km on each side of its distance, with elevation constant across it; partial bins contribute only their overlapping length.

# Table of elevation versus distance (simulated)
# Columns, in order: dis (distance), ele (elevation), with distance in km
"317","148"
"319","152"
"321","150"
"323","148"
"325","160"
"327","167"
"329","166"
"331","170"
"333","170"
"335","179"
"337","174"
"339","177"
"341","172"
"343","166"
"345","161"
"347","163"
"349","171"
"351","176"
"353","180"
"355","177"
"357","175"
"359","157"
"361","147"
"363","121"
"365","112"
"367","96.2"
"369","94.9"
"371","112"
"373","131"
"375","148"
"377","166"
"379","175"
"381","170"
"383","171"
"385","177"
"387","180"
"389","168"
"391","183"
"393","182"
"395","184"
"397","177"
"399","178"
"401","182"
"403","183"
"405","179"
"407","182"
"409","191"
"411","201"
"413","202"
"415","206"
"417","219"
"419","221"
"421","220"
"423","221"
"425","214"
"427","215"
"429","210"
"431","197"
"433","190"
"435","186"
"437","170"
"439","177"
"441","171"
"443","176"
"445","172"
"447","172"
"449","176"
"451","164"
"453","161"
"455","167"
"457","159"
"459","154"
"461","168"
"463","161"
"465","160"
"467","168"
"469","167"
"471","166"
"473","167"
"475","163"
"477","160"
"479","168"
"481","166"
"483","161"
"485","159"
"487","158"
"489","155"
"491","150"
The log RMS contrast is 0.18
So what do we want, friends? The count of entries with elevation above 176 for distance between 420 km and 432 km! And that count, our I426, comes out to 6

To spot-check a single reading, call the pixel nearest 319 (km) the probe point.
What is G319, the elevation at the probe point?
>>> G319 152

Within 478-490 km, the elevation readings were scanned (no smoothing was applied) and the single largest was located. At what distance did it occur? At 479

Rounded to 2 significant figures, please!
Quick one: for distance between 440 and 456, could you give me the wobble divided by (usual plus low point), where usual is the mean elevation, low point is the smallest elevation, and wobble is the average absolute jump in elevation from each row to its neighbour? 0.015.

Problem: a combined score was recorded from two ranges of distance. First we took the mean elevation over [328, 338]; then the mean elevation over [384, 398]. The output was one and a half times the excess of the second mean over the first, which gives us 10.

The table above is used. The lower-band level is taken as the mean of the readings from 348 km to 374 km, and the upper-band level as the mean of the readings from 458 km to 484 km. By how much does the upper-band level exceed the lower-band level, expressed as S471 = 21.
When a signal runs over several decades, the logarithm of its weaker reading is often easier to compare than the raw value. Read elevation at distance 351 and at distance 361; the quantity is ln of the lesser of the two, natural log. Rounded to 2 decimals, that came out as 4.99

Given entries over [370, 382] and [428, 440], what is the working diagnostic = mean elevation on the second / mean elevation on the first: 1.3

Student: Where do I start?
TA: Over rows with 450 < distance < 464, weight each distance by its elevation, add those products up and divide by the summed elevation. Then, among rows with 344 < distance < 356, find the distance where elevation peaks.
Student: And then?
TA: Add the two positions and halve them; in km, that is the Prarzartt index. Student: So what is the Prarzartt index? 405.0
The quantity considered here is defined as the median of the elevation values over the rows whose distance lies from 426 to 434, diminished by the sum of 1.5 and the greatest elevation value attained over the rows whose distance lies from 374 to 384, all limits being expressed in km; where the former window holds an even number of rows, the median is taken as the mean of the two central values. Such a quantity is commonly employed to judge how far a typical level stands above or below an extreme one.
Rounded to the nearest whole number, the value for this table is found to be 27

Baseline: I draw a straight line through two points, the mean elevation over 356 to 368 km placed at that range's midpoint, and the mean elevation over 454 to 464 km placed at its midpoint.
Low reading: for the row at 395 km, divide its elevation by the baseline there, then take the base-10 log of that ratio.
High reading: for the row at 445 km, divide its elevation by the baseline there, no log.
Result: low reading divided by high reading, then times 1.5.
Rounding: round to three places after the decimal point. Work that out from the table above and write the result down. 0.147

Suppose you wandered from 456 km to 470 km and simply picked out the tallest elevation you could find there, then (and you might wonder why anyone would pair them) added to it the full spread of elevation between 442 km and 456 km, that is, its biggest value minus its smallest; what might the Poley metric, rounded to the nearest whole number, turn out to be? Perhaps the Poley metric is 183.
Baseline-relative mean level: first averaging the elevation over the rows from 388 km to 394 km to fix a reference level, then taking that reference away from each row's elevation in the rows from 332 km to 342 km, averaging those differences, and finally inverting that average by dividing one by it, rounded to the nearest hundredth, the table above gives -0.31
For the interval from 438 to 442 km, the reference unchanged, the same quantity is -0.27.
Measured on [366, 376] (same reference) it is -0.02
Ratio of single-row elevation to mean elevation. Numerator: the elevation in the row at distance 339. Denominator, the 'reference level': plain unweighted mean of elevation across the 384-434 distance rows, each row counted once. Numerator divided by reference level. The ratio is 0.91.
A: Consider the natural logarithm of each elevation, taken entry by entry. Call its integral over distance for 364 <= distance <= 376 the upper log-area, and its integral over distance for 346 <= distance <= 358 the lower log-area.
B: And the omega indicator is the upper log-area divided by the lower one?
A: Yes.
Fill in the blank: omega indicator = 0.92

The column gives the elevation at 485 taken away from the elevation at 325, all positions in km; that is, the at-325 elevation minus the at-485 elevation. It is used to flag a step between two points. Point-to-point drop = 1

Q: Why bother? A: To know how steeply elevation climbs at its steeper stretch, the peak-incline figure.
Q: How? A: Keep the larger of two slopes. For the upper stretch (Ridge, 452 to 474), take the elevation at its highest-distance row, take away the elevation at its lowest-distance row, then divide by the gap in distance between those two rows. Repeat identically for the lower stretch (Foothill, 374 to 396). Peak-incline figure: 1.8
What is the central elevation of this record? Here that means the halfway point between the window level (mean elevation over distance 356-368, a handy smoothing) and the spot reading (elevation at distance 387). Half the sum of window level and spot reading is 157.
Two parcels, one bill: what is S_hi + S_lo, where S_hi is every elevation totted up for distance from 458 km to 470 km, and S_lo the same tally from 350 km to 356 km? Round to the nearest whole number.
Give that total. 1511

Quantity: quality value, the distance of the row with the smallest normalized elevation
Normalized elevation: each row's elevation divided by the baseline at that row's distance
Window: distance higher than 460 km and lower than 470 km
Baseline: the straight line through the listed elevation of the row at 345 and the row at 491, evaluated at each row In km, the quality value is 465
